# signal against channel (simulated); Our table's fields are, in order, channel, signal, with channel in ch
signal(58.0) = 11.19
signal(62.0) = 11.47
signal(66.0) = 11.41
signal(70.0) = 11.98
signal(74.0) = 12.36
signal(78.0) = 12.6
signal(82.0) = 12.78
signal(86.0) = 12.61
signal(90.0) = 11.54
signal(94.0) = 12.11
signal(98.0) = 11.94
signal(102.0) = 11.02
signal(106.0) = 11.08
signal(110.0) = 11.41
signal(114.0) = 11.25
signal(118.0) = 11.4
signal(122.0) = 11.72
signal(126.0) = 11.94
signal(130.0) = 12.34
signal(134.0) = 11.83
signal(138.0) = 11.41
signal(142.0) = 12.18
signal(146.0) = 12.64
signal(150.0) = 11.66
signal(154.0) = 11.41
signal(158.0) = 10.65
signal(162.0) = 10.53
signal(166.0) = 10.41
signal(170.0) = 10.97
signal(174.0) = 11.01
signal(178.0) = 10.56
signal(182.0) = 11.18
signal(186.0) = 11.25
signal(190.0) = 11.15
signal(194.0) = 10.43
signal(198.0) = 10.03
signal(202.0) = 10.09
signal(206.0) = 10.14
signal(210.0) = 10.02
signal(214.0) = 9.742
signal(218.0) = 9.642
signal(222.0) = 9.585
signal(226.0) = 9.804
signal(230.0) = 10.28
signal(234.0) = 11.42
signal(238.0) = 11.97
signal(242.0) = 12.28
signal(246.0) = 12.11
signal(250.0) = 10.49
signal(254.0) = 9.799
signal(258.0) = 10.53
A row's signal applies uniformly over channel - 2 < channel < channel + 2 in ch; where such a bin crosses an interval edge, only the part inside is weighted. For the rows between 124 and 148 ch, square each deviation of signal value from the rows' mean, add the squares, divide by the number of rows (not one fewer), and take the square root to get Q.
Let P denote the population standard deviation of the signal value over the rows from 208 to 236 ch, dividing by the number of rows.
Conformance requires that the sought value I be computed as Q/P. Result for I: 0.7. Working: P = 0.59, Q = 0.39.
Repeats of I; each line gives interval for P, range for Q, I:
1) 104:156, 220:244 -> 2.4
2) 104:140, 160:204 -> 1.1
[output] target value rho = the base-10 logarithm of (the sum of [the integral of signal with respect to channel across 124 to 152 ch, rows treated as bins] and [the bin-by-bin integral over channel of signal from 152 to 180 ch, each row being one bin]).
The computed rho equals 2.80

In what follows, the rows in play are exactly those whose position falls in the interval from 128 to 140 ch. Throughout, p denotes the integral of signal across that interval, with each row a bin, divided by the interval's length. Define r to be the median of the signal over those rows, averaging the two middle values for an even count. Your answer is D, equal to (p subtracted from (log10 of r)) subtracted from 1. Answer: 11.8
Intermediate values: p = 11.9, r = 11.8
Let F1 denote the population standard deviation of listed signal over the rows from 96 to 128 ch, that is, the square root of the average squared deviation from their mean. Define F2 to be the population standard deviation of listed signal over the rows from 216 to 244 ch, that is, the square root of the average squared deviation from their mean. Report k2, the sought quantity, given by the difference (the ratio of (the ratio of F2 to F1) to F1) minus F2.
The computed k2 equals 8.3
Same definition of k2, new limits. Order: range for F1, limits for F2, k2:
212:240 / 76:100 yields 0.1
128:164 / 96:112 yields 0.4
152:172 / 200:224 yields 1.5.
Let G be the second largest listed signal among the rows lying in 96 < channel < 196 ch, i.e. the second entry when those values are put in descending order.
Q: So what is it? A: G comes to 12.34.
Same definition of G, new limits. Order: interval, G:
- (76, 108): 12.61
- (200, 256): 12.11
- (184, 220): 11.15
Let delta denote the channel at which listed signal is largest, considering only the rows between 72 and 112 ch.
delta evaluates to 82.0 ch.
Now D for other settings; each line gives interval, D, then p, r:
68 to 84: 12.3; 12.4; 12.5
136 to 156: 11.8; 11.9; 11.7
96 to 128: 11.4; 11.5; 11.4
